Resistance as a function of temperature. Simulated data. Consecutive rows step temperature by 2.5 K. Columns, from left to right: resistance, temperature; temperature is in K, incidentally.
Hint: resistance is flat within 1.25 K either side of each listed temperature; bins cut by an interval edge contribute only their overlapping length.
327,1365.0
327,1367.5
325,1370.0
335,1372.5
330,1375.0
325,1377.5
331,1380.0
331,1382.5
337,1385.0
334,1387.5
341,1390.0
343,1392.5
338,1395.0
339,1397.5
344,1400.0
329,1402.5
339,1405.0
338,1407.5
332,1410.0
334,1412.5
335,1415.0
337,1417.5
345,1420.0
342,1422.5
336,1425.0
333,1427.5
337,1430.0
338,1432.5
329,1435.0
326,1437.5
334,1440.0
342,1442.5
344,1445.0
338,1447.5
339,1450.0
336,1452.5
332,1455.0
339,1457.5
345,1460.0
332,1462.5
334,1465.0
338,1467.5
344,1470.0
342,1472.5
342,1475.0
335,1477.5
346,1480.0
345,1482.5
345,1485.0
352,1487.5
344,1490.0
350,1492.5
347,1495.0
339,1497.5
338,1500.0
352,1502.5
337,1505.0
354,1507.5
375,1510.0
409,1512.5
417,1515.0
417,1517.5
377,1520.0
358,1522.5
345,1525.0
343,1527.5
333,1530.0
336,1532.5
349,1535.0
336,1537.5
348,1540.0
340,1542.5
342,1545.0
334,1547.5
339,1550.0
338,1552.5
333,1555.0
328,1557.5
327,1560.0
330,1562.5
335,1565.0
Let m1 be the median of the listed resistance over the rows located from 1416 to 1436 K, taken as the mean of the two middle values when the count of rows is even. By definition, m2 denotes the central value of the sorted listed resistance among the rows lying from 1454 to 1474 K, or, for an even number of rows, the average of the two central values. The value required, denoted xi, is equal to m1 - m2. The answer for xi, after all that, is -1.5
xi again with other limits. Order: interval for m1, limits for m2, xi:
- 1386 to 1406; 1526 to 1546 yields -2.0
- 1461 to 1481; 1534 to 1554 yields 0.5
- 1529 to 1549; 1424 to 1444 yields 3.0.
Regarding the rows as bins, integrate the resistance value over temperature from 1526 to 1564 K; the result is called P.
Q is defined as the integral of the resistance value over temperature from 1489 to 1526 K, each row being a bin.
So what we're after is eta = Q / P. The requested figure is 1.05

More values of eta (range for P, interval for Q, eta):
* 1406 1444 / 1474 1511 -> 1.00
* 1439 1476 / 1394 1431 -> 1.00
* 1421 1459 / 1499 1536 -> 1.05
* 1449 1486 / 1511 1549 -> 1.09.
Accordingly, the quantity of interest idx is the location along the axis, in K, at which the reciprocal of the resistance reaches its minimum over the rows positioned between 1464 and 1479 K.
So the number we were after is 1470.0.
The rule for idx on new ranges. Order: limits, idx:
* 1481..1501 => 1487.5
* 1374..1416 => 1400.0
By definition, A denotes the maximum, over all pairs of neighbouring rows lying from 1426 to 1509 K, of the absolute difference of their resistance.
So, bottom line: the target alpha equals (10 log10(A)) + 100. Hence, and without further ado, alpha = 112.3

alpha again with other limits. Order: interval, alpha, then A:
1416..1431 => 109.0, 8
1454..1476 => 111.1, 13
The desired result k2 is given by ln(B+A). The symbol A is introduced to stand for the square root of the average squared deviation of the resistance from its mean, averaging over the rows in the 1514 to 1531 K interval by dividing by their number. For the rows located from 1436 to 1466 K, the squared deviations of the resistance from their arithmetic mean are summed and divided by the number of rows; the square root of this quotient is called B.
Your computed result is 3.6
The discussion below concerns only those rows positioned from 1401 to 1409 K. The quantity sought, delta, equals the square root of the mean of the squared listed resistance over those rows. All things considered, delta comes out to 335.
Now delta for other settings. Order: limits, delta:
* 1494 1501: 341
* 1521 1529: 349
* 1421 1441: 334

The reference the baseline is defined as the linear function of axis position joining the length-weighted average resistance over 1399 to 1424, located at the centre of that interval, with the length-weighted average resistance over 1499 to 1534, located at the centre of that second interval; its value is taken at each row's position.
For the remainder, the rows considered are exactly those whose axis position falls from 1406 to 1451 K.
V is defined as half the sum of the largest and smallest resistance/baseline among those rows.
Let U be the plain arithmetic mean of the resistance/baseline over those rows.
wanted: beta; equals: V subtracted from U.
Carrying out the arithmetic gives 0.003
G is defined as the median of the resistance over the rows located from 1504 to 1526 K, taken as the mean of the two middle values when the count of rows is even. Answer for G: 375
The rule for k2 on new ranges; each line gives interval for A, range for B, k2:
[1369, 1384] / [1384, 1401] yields 1.9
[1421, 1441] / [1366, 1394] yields 2.4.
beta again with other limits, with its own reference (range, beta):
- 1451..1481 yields -0.002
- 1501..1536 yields -0.027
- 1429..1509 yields 0.004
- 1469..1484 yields 0.006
